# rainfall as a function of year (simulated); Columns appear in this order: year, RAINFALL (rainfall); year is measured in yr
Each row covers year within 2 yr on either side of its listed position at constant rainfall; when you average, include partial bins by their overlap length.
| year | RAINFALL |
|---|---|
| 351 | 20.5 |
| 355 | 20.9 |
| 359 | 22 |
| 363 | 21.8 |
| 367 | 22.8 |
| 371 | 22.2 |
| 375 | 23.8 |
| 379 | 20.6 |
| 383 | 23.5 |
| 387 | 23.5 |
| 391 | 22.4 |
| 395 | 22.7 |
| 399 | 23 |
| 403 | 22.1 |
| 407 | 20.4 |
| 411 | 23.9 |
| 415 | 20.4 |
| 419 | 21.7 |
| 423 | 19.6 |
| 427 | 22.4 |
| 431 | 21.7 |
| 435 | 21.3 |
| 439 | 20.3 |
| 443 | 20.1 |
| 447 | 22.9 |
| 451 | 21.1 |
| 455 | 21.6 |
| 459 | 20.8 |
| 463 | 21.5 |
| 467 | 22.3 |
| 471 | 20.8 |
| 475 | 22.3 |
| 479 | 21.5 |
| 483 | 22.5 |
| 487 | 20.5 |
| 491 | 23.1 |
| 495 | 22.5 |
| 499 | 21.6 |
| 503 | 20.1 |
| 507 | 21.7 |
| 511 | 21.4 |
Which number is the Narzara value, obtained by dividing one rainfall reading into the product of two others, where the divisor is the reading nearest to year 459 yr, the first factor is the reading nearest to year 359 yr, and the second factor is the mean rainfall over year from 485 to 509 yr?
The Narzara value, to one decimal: 22.8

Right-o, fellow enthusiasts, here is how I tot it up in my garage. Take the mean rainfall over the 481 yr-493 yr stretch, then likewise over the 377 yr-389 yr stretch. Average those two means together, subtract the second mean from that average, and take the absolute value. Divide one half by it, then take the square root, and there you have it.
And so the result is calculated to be 1.4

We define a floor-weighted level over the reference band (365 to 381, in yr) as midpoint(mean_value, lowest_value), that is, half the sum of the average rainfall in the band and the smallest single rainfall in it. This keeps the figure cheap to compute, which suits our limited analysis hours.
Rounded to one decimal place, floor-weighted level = 21.5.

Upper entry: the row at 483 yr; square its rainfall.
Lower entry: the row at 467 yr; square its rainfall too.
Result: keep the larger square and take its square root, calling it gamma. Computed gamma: 22.50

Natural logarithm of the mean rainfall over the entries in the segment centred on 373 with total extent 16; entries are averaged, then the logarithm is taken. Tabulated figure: 3.107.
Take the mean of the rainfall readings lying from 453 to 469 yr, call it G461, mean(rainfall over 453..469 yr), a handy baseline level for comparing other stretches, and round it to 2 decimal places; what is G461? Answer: 21.55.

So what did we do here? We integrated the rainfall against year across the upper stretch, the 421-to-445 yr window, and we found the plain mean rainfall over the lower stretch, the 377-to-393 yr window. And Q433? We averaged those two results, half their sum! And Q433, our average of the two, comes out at 262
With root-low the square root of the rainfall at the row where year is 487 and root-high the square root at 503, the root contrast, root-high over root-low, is 0.99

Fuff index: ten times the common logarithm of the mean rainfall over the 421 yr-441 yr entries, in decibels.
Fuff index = 13.23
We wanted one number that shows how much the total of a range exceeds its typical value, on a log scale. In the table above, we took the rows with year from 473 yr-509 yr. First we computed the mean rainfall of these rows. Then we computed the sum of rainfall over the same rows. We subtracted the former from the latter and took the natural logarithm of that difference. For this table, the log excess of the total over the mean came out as 5.16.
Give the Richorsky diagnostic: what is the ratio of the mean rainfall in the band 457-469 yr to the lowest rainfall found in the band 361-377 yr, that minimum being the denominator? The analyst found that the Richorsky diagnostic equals 0.99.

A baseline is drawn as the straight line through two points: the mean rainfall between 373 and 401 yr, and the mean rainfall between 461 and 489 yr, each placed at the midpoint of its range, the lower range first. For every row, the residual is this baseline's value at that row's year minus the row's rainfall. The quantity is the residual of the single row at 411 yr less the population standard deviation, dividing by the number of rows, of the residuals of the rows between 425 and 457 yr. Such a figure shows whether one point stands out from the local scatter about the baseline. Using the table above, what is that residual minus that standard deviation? -2.3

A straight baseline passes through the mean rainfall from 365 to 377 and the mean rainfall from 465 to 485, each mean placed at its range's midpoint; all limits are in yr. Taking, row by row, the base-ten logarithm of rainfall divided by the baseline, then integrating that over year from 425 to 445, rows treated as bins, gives -0.46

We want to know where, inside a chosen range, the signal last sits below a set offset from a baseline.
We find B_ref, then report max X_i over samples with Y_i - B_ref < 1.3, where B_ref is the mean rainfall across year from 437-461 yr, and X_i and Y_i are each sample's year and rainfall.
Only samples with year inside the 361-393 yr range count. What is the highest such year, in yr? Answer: 391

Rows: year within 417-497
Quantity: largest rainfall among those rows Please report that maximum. 23.1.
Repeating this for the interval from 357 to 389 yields 23.8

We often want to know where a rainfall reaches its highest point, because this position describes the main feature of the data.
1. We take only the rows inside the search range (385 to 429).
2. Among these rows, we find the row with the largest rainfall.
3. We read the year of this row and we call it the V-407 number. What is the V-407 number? 411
